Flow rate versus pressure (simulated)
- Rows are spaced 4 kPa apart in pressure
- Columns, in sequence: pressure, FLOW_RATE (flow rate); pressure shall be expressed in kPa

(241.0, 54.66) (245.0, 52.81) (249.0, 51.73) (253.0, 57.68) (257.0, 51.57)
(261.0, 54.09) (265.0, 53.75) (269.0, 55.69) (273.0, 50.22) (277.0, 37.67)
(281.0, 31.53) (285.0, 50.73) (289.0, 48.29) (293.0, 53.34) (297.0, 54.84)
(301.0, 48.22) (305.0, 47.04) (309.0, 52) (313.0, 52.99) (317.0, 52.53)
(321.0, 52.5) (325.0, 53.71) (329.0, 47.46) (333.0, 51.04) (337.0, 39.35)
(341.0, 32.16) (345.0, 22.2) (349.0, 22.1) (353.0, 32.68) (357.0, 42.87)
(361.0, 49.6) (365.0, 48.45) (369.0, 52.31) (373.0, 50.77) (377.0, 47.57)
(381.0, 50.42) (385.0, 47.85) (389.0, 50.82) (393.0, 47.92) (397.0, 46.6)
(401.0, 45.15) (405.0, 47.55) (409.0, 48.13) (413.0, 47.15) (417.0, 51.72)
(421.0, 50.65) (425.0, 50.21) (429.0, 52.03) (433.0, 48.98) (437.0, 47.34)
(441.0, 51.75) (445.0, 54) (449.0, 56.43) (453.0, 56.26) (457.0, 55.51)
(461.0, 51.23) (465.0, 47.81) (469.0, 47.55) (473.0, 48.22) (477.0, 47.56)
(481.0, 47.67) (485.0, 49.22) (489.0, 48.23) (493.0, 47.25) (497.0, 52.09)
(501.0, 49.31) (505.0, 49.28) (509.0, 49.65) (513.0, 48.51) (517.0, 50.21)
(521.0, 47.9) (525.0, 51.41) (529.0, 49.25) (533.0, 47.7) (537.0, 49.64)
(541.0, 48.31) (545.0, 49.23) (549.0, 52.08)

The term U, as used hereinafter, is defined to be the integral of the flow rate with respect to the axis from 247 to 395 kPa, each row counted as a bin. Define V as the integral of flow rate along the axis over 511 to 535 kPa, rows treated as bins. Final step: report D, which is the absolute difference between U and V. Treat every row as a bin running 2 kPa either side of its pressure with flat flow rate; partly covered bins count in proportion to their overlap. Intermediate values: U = 6983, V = 1180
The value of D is 5803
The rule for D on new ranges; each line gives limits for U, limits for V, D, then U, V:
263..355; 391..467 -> 342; 4168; 3826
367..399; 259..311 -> 973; 1577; 2550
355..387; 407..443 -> 232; 1559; 1792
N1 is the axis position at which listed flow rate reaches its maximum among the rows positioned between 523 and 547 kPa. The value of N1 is 525.0 kPa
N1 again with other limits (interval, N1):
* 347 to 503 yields 449.0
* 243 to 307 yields 253.0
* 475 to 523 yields 497.0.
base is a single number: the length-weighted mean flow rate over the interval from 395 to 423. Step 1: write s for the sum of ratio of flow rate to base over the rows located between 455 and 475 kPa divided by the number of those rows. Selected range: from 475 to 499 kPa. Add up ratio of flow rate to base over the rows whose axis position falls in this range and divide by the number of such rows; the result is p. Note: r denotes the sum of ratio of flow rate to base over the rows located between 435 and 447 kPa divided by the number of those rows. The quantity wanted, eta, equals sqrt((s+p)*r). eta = 1.47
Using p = 1.011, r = 1.06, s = 1.04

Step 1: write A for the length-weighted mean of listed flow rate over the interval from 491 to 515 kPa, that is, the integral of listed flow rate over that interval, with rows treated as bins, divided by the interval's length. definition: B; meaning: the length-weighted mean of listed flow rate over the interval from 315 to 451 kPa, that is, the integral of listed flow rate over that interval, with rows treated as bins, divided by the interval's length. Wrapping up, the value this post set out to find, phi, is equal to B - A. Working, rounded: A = 49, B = 46.8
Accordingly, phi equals -2.5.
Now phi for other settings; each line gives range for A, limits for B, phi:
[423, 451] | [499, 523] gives -2.4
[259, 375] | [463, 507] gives 2.4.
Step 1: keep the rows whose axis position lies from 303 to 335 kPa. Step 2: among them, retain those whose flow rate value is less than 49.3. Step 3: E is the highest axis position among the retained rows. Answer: 329.0 kPa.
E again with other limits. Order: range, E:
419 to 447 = 437.0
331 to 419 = 413.0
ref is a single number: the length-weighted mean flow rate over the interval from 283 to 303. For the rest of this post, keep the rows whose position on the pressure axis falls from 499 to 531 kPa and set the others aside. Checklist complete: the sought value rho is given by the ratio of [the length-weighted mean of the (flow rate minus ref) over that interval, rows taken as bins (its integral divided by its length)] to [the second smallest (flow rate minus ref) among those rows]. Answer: 0.6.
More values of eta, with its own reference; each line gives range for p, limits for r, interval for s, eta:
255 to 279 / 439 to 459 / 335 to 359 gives 1.40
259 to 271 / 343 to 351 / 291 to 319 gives 1.01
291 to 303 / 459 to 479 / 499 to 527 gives 1.46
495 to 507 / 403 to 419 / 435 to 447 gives 1.46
